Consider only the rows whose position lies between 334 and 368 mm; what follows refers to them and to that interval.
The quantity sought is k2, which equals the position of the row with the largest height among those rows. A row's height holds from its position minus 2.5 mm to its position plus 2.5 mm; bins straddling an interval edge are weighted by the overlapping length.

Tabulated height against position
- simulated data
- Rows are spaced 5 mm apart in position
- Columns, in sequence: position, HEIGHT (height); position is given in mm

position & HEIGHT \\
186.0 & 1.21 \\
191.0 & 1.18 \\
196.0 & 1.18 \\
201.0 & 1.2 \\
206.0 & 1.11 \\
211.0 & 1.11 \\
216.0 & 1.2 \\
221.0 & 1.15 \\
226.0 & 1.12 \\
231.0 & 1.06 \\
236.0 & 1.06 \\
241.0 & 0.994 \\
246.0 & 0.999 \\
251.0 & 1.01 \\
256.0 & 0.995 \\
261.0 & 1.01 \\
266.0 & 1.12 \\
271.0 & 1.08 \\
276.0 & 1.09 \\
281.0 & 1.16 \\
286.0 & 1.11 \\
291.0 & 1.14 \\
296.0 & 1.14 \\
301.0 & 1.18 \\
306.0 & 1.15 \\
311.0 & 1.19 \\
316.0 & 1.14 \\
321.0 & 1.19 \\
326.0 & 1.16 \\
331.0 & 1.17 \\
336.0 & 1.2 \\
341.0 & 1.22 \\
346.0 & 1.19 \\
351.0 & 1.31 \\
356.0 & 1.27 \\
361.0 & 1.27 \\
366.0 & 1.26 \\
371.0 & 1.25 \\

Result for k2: 351.0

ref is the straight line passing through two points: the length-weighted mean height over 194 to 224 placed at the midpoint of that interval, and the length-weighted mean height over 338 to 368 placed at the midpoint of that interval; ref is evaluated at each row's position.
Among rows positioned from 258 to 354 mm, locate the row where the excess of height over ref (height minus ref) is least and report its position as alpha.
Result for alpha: 261.0 mm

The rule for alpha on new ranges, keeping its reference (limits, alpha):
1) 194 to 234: 231.0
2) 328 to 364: 331.0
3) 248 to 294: 256.0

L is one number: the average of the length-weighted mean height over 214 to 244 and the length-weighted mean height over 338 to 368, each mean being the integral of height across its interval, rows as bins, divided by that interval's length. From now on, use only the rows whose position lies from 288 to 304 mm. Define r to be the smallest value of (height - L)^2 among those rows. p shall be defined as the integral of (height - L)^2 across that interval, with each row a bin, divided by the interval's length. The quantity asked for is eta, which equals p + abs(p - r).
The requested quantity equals 0.002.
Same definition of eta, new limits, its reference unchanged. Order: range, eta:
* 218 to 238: 0.013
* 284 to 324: 0.002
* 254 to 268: 0.038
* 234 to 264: 0.040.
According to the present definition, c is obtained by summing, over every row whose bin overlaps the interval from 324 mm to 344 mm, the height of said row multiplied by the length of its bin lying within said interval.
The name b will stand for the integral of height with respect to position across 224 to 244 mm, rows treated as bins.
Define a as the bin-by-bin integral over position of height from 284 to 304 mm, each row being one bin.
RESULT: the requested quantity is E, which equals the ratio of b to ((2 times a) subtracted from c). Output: -0.96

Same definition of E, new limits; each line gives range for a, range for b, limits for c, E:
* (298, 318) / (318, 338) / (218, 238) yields -0.96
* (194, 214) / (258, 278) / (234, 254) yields -0.83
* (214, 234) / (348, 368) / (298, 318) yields -1.17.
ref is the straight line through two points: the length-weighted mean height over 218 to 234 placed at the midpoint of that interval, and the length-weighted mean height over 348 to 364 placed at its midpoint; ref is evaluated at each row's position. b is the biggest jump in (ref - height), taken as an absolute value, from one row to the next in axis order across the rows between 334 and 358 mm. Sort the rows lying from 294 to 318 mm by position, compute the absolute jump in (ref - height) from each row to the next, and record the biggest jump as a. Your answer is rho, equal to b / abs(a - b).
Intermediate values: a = 0.056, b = 0.114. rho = 2.0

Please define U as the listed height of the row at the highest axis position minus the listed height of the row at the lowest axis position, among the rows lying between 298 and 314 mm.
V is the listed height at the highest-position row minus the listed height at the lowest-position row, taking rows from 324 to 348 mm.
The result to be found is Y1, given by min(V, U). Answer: 0.01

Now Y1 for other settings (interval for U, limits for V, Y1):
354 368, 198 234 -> -0.14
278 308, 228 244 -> -0.07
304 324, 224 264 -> -0.11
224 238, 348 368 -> -0.06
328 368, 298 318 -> -0.04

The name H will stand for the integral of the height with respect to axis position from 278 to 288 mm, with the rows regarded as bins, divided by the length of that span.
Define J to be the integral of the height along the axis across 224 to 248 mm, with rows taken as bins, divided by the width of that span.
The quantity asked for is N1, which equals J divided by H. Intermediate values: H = 1.13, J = 1.05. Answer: 0.92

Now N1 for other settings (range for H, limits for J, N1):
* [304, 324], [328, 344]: 1.02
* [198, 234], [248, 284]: 0.94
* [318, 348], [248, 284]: 0.90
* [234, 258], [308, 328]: 1.16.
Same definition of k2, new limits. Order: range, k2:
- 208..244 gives 216.0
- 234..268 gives 266.0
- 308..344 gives 341.0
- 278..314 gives 311.0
